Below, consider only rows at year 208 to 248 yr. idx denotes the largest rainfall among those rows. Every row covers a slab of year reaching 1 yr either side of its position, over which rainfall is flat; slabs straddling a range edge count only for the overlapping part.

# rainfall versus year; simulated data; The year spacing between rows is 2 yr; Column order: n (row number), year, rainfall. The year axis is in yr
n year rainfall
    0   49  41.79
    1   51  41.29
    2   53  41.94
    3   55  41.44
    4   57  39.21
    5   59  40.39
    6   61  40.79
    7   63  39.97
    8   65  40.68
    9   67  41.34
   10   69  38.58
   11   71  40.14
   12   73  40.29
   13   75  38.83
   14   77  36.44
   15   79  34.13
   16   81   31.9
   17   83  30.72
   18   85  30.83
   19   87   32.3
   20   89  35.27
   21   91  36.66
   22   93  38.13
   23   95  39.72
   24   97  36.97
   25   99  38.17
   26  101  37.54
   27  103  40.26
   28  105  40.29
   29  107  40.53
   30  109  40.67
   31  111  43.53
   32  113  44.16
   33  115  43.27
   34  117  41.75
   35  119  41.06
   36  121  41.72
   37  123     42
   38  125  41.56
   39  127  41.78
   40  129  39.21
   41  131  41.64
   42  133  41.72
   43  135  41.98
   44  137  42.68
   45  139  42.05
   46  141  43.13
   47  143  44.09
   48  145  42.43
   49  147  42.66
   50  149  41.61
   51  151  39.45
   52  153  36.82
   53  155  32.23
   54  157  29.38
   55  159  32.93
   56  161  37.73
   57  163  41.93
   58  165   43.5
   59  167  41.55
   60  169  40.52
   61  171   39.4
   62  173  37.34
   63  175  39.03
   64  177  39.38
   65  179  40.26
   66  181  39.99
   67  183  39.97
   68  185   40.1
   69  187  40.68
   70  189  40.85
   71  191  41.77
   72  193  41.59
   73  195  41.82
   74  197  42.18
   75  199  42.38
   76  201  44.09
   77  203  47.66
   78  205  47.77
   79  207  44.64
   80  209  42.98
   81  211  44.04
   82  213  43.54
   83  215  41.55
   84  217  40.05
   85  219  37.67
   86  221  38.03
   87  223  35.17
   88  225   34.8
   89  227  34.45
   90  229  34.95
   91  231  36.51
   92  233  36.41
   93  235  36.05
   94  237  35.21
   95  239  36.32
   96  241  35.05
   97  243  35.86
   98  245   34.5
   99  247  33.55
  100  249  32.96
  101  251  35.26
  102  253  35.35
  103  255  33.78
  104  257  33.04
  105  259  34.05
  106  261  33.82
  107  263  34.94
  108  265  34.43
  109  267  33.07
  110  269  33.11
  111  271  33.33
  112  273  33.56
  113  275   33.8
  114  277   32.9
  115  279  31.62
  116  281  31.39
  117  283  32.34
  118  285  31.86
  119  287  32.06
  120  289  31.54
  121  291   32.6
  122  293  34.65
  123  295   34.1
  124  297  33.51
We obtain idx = 44.04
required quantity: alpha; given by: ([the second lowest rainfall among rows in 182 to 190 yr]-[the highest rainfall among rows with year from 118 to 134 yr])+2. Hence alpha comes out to 0.1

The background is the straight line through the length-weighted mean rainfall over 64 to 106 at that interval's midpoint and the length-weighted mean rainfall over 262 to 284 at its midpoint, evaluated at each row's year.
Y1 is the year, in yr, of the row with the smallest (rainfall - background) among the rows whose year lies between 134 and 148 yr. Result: 135 yr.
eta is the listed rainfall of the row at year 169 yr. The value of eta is 40.52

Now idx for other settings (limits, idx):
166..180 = 41.55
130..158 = 44.09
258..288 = 34.94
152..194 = 43.5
